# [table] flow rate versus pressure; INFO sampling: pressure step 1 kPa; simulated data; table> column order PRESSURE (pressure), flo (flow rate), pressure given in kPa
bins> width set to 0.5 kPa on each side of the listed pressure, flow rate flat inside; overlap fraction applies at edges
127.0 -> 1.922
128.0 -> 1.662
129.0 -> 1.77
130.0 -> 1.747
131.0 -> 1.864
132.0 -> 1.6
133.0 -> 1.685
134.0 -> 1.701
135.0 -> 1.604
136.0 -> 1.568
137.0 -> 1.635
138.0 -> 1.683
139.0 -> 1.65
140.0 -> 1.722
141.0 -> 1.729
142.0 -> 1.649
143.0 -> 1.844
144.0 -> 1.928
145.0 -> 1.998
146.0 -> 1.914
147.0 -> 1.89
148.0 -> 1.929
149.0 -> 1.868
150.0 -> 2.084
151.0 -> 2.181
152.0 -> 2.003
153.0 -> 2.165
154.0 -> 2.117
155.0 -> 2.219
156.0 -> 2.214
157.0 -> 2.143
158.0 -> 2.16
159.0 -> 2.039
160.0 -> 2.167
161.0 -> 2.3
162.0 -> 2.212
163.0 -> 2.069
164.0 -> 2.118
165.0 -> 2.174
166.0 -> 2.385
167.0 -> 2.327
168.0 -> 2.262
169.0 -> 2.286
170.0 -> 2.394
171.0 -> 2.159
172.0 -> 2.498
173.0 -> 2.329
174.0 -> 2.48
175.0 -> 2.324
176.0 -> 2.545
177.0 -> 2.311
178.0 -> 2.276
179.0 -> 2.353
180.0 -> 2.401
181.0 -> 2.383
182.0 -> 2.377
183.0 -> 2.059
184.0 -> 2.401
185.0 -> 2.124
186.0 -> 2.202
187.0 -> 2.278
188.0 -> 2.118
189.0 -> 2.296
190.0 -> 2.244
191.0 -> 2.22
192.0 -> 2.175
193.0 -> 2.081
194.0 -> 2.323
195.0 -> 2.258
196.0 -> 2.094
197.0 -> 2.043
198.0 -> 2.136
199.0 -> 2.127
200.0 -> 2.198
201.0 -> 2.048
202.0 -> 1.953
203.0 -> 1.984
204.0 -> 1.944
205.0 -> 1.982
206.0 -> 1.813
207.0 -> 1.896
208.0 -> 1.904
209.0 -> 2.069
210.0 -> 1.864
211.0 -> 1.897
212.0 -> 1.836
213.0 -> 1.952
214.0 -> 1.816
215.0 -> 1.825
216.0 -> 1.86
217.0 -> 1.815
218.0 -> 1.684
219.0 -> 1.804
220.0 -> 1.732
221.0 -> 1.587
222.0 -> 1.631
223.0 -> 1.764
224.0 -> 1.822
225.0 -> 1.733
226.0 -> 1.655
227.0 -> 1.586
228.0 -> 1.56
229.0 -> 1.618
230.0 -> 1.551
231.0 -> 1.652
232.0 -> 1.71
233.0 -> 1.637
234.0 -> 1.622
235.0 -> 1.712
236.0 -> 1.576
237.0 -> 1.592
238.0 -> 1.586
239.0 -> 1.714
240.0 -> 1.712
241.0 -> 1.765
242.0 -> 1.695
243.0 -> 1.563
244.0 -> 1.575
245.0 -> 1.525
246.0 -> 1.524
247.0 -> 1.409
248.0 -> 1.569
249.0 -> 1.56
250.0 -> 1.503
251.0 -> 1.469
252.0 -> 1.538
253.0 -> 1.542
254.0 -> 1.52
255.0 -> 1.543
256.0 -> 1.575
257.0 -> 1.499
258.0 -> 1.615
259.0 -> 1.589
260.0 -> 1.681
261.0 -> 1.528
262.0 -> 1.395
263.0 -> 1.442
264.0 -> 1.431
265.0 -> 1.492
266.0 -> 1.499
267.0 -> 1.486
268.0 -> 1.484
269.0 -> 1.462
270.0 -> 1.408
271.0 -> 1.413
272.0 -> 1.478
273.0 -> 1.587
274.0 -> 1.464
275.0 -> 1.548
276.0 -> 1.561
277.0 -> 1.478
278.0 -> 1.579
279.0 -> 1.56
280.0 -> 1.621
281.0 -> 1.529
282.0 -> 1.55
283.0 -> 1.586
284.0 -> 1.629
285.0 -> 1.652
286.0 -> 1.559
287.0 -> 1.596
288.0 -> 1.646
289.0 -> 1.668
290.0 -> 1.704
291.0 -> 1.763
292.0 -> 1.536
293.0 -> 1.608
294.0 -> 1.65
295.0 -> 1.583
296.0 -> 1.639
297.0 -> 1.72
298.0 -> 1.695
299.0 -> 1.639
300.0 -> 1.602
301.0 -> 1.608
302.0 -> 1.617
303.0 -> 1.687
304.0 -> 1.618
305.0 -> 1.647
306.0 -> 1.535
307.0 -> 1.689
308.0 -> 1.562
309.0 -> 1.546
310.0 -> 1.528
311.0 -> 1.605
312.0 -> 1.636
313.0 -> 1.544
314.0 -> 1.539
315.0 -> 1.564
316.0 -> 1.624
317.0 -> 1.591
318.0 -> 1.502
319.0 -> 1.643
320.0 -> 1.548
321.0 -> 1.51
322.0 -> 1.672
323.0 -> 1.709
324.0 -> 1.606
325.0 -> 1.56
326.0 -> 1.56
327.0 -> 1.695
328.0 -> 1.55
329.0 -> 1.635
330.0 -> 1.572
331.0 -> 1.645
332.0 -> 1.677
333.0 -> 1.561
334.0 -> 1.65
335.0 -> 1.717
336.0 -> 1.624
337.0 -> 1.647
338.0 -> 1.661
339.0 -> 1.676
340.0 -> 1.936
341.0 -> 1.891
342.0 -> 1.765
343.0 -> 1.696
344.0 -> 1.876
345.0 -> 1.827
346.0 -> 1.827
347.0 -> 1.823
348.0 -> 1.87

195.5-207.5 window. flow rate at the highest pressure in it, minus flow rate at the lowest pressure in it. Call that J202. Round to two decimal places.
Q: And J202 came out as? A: -0.20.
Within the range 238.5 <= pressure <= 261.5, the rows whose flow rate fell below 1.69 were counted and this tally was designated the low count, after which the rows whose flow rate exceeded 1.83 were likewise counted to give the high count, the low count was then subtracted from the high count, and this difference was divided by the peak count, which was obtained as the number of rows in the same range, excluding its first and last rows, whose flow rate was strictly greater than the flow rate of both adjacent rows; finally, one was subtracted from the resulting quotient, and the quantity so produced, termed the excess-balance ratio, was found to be -3.7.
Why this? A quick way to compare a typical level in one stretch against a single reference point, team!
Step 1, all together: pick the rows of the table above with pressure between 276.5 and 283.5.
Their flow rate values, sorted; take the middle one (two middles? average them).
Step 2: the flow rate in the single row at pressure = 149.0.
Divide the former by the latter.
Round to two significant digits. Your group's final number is 0.84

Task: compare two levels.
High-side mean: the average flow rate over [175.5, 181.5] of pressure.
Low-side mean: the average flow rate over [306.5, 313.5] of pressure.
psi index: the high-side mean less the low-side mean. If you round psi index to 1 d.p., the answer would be 0.8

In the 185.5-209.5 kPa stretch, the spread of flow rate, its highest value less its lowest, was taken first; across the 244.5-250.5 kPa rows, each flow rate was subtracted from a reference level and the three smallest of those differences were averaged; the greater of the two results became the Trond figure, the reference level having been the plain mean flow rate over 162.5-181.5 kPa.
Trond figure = 0.77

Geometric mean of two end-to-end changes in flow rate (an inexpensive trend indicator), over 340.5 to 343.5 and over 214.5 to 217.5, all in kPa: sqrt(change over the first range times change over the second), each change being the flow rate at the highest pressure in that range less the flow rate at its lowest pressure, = 0.044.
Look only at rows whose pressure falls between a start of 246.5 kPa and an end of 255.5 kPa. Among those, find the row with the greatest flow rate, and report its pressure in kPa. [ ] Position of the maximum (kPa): 248.0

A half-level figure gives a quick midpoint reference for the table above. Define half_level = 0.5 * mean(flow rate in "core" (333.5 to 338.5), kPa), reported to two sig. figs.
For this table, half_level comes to 0.83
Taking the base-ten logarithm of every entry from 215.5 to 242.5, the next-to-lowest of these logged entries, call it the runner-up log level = 0.19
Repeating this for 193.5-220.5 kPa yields 0.24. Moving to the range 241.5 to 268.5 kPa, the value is 0.15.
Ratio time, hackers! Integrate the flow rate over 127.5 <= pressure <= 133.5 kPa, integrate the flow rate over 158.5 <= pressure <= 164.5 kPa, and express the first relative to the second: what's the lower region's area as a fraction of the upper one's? 0.80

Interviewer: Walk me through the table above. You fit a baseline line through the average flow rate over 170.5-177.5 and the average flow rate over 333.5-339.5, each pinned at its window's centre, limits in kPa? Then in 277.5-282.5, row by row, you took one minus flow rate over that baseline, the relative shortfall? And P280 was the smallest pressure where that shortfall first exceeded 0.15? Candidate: 278.0 kPa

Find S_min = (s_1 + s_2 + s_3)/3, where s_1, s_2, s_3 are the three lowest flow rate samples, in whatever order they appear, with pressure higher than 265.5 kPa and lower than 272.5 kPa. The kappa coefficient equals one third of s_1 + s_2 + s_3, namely 1.43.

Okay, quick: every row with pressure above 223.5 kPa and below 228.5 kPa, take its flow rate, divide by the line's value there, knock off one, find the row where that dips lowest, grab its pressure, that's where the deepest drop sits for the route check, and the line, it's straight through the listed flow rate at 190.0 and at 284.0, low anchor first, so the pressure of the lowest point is 228.0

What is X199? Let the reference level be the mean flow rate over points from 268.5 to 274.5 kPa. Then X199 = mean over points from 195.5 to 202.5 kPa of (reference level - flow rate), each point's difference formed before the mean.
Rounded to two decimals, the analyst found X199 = -0.62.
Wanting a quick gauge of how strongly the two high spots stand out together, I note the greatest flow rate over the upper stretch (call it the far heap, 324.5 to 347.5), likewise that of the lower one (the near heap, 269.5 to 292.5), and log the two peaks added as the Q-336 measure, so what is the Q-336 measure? 3.7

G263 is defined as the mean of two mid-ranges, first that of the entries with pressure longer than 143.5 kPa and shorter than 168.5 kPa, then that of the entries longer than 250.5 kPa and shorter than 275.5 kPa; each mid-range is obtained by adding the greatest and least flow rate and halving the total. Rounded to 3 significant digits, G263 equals 1.83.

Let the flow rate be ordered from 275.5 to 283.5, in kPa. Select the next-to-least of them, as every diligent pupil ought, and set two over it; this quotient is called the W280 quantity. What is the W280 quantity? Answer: 1.31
